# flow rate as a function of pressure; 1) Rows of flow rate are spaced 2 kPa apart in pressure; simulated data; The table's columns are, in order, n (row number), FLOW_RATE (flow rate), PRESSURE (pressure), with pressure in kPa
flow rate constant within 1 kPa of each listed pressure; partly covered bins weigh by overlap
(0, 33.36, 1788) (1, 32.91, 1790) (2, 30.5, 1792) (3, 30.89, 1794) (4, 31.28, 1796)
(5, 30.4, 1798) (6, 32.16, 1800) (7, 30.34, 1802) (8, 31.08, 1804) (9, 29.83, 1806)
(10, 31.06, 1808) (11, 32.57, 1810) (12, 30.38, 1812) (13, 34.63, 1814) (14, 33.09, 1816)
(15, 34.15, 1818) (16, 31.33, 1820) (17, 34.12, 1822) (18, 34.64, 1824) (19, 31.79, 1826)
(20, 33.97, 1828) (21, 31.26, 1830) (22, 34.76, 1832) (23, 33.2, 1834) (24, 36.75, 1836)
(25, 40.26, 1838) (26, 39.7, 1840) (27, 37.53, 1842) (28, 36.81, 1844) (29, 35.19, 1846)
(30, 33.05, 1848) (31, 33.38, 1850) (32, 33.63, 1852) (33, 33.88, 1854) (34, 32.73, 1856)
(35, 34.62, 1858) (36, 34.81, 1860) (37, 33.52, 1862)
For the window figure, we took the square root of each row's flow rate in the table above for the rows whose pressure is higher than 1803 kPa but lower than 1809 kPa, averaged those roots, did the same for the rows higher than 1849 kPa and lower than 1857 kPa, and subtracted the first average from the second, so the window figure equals 0.24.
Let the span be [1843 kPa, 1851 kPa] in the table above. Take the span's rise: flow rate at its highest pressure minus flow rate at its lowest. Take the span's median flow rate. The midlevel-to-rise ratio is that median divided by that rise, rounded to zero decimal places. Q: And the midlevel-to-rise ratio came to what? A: -10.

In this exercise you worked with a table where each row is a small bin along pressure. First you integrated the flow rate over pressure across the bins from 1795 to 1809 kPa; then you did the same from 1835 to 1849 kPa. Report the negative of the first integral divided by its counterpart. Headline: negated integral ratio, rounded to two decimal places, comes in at -0.83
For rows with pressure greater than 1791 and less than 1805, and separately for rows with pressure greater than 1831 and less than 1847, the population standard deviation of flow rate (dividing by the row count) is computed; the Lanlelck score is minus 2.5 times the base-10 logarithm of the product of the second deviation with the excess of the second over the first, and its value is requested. -1.4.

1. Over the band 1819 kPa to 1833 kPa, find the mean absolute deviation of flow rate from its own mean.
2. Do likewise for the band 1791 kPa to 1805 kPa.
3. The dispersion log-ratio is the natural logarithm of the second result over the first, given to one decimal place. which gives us -1.1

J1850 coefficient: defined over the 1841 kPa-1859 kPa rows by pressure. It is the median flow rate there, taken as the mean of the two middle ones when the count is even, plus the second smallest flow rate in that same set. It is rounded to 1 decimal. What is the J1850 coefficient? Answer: 66.9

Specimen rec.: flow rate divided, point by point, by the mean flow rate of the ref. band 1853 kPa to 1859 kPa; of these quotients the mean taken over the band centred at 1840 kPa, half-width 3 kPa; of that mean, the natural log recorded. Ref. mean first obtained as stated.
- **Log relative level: 0.15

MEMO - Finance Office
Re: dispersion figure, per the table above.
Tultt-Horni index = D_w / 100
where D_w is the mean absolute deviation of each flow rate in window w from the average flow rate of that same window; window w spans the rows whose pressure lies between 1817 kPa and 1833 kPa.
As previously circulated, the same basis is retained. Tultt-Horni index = 0.013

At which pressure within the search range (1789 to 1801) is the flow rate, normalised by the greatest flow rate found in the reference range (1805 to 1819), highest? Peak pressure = 1790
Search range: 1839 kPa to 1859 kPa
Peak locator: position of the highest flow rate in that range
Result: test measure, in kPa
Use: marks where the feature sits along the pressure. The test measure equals 1840 kPa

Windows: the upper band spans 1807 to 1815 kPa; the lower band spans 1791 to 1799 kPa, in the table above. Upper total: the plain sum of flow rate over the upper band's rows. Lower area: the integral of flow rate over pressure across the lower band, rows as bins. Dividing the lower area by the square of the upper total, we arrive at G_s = 0.0149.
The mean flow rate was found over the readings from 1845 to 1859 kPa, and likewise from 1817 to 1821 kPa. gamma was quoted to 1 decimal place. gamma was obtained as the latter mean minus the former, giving -1.0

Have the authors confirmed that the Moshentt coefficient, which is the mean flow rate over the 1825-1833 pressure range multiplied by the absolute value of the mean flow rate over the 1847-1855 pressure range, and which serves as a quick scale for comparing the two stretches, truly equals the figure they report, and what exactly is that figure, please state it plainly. 1103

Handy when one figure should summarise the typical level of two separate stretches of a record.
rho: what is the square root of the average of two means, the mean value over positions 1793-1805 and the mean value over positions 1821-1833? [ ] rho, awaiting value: 5.68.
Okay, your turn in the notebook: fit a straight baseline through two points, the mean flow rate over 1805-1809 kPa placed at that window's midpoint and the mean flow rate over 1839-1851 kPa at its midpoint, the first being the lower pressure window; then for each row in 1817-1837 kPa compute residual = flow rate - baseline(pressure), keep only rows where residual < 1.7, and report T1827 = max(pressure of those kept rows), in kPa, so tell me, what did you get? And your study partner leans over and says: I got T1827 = 1834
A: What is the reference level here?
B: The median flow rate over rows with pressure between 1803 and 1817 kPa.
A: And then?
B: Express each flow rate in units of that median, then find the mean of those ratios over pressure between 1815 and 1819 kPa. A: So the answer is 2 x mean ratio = 2.16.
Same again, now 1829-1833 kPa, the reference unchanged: 2.12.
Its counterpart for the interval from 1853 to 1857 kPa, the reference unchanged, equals 2.14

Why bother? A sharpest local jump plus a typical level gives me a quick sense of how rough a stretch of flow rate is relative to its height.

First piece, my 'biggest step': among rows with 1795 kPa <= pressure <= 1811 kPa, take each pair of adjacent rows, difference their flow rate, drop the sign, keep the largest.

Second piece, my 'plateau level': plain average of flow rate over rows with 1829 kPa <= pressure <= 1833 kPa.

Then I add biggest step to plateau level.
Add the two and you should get 34.8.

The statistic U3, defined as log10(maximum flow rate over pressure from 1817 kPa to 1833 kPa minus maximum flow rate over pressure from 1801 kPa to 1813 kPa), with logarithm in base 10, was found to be 0.34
